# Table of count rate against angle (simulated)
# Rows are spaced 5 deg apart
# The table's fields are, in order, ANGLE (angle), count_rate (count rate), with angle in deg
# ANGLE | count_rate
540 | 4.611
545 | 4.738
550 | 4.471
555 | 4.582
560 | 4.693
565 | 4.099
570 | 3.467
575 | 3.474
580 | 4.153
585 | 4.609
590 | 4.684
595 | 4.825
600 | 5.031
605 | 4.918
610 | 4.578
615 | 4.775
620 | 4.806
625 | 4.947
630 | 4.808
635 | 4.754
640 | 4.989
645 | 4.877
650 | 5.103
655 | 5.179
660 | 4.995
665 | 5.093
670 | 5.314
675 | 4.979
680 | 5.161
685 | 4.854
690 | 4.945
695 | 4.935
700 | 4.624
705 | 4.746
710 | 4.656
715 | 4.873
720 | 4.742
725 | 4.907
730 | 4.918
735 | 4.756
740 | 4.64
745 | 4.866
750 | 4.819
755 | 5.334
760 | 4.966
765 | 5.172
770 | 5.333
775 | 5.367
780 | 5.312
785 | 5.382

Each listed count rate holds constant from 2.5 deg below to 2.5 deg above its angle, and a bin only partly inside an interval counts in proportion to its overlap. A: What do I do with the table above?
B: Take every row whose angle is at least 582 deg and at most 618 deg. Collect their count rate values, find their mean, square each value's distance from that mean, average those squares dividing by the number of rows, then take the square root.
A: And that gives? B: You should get 0.153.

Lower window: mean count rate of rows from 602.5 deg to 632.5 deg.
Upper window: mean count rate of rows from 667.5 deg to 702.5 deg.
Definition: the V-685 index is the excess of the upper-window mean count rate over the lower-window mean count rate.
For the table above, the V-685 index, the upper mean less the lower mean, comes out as 0.2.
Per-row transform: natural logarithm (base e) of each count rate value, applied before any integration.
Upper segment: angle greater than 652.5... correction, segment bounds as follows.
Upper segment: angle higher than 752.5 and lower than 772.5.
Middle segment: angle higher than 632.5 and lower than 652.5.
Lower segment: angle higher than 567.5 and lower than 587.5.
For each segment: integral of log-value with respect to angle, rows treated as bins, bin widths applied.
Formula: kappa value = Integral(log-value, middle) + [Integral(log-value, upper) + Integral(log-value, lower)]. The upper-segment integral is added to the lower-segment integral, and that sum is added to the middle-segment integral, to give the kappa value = 92.1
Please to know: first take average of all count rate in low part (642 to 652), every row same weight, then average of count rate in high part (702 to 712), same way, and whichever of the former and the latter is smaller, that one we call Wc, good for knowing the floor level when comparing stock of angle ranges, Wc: 4.70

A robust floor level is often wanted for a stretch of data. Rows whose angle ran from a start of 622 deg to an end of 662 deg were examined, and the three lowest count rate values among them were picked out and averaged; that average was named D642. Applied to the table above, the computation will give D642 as 4.81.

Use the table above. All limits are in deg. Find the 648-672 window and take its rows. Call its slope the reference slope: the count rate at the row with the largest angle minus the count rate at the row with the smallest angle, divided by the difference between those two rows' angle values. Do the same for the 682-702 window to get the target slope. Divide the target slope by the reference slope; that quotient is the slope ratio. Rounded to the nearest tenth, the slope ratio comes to -1.5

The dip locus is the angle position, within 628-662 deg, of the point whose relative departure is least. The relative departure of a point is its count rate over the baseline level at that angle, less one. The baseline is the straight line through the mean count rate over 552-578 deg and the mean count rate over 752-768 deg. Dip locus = 635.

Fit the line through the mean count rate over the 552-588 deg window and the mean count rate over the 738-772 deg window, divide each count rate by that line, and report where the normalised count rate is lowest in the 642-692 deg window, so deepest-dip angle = 685 deg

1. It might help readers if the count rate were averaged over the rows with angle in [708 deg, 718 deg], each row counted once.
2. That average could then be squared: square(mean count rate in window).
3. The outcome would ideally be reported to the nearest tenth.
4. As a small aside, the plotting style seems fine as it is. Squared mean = 22.7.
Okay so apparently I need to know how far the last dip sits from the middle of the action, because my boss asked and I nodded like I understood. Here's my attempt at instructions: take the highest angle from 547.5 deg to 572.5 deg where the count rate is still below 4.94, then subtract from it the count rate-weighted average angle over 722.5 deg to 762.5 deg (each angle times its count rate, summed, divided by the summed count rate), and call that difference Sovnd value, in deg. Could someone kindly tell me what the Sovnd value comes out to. -172.7 deg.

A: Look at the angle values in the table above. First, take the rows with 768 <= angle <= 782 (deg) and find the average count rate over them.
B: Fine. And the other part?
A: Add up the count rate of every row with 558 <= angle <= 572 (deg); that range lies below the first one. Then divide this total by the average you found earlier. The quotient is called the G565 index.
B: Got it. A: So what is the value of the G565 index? 2.30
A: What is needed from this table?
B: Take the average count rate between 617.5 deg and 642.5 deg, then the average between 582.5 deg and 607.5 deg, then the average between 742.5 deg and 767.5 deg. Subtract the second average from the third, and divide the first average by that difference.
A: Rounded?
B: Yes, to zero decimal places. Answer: 22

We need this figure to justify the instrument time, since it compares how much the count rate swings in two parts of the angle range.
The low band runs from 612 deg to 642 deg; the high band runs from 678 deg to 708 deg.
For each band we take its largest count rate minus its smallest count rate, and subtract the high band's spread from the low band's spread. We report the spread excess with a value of -0.3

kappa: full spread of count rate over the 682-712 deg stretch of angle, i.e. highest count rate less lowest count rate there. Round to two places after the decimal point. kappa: 0.32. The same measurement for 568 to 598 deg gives 1.36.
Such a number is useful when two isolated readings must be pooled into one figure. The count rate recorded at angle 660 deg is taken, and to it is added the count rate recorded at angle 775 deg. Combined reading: 10.4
